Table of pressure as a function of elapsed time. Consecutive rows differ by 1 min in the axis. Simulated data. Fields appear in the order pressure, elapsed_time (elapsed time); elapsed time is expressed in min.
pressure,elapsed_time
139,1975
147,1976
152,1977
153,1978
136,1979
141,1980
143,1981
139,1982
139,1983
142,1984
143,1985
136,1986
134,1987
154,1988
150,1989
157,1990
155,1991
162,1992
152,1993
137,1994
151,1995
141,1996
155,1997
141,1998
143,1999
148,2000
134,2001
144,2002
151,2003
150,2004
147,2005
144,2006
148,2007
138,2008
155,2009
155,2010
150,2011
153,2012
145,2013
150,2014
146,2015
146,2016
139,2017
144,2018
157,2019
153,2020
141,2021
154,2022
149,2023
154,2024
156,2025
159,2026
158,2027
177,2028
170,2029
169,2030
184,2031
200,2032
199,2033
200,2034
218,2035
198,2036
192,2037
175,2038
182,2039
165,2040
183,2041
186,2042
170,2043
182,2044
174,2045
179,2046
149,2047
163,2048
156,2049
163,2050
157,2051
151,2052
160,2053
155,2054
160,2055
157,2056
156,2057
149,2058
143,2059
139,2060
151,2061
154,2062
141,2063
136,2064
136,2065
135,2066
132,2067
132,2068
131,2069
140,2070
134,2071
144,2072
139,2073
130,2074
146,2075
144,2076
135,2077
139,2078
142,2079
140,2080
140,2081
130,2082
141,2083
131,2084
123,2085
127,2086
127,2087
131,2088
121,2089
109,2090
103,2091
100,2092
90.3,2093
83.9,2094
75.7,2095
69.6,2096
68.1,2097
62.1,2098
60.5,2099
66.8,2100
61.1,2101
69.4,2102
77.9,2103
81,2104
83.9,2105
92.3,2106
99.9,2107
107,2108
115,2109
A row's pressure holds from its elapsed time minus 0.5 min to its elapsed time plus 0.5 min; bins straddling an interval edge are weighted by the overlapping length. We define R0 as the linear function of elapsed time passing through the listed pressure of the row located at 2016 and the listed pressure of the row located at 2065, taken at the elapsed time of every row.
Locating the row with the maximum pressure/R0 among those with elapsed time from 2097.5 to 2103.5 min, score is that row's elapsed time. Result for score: 2103 min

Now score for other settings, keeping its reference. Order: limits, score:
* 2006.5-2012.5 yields 2010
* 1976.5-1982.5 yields 1978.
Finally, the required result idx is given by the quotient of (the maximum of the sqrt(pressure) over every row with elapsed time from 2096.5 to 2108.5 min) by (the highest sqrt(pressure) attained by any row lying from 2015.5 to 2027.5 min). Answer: 0.82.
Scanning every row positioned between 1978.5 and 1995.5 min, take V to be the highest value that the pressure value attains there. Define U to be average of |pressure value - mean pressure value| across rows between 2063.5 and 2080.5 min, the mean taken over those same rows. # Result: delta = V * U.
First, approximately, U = 4.1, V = 162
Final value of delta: 670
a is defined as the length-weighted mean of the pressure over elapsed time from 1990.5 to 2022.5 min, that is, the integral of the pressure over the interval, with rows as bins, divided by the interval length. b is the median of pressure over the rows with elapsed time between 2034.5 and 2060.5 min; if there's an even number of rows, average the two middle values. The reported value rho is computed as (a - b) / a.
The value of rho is -0.1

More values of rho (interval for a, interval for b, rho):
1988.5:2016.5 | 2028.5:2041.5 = -0.2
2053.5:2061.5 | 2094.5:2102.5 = 0.6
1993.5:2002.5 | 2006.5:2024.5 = 0.0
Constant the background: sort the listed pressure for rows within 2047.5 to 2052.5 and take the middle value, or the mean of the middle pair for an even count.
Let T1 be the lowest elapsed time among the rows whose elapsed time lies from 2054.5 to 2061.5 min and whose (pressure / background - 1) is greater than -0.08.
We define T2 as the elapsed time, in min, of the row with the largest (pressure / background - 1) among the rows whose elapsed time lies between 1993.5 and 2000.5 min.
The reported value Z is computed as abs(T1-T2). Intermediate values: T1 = 2055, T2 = 1997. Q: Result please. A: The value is 58 min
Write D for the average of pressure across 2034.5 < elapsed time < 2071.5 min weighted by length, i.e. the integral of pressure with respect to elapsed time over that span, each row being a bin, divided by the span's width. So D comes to 159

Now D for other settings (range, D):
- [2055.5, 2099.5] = 125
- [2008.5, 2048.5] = 167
